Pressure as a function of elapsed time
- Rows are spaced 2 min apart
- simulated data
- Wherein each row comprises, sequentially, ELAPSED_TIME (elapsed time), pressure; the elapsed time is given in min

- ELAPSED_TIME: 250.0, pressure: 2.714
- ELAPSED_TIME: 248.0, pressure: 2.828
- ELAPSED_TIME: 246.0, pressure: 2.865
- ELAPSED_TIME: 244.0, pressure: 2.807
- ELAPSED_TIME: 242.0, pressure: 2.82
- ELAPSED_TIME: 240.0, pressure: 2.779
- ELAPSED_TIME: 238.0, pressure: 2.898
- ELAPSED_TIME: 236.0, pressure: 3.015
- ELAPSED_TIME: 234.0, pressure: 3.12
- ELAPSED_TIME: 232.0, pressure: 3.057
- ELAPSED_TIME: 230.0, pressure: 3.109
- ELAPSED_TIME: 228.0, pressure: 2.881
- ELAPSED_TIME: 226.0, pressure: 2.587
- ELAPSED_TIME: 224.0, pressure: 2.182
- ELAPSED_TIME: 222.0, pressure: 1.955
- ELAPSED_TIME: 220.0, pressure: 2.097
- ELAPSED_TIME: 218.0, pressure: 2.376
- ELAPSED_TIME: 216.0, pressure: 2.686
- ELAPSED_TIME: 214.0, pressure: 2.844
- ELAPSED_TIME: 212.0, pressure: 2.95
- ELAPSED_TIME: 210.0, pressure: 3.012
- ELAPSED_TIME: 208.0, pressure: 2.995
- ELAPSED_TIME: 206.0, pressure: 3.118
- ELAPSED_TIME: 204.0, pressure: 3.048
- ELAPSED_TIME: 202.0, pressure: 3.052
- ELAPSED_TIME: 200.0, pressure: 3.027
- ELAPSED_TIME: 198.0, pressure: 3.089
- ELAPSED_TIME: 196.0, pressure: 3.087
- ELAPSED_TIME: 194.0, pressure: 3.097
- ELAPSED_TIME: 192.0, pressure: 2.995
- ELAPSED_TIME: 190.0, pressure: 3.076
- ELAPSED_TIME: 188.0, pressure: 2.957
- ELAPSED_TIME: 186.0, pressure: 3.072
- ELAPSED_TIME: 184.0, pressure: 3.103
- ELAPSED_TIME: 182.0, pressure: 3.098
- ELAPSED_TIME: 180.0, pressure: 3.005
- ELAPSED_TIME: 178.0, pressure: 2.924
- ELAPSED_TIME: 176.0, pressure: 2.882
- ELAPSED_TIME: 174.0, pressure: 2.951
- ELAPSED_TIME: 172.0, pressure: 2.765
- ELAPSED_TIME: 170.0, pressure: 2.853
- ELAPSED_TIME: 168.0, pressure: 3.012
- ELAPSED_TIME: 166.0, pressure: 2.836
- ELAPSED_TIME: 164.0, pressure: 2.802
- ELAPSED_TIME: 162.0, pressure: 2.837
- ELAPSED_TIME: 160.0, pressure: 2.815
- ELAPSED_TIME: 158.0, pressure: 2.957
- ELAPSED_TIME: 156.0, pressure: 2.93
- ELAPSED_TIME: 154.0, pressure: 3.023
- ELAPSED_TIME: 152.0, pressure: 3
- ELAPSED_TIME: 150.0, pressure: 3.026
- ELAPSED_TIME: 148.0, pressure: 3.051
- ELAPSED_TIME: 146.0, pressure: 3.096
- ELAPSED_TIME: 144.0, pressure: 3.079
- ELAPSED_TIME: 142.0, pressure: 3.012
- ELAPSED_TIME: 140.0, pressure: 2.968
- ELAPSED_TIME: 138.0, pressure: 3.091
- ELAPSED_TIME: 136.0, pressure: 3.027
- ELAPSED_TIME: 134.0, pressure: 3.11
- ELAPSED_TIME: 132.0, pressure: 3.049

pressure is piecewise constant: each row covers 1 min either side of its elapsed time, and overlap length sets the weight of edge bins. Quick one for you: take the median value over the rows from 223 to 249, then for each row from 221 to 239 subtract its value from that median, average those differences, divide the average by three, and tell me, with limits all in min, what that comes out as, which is 0.04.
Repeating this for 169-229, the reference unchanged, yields 0.00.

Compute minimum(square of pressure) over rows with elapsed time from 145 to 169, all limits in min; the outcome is 7.9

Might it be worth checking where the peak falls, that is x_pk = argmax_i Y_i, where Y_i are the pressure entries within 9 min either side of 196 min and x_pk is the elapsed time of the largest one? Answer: 194.0 min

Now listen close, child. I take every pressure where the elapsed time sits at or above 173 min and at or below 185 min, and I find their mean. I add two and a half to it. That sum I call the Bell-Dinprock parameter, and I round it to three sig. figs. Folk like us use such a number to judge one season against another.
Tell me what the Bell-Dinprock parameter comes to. 5.49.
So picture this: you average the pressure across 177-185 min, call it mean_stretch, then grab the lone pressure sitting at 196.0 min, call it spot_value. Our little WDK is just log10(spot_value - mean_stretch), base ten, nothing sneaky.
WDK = -1.26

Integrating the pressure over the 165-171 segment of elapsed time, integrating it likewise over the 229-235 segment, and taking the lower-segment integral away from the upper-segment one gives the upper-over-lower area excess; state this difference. 1.2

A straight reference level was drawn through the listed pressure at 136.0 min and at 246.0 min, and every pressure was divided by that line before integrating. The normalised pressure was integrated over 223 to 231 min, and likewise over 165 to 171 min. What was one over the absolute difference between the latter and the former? 0.63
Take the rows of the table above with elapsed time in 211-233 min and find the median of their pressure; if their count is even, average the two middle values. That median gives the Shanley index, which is 2.69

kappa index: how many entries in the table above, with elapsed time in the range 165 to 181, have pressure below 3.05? 8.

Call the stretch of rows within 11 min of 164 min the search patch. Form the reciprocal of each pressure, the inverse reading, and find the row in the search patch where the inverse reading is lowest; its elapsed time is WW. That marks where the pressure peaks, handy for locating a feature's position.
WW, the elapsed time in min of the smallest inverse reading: 154.0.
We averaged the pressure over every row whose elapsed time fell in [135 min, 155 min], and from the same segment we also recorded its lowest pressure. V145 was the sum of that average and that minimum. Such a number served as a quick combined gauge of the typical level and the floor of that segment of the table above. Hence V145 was 6.01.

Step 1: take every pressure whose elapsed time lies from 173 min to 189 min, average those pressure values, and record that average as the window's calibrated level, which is 3.00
